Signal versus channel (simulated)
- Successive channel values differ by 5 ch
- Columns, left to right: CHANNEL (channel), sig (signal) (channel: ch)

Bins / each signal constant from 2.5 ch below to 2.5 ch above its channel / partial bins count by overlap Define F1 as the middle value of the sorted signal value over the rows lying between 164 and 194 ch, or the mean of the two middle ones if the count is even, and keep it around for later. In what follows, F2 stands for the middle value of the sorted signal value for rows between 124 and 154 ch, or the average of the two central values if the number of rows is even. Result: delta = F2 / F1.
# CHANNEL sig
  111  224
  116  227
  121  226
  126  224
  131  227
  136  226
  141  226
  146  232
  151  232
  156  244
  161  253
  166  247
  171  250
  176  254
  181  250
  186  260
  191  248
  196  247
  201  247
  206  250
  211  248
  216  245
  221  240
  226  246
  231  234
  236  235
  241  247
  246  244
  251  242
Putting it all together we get 0.91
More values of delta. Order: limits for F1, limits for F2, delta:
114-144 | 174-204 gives 1.10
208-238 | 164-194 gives 1.03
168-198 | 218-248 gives 0.97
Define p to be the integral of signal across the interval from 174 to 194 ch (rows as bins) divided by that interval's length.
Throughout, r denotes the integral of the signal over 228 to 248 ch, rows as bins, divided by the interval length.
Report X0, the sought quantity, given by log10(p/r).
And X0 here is 0.023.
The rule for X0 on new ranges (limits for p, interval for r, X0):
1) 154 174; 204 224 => 0.005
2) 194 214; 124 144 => 0.040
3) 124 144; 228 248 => -0.026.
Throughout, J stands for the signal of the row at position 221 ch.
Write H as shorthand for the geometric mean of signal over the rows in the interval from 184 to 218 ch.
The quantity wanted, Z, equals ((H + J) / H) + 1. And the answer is 2.96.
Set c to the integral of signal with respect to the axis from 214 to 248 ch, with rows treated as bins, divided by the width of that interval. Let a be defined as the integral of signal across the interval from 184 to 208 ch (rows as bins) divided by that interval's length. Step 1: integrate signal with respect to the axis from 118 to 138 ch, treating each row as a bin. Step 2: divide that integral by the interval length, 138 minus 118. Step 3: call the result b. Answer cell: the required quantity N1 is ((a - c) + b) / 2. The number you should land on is 117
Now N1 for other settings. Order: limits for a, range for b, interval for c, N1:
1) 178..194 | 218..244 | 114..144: 134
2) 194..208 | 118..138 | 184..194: 110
